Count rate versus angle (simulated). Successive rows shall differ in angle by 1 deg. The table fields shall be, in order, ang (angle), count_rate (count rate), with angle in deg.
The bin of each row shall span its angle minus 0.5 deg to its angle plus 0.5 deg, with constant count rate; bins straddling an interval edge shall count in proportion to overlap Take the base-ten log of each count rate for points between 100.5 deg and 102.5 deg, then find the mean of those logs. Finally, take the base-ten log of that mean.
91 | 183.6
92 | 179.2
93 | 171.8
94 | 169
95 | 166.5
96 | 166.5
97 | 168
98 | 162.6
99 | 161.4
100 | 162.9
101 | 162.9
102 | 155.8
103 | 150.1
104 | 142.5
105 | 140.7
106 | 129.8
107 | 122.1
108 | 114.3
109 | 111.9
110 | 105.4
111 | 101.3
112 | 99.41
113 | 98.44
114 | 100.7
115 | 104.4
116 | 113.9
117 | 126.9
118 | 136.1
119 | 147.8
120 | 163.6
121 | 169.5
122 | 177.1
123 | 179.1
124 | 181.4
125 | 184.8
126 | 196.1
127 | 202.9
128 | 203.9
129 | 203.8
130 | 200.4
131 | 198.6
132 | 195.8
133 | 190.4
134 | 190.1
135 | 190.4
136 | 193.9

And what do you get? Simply 0.343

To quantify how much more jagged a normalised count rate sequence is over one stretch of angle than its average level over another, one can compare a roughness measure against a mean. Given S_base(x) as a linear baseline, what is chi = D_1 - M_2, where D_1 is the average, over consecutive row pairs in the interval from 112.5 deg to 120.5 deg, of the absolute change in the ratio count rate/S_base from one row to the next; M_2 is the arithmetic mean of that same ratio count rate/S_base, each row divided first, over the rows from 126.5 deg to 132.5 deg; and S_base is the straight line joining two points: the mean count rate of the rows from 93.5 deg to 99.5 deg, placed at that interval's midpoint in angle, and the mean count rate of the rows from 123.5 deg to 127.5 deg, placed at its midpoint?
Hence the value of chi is -0.98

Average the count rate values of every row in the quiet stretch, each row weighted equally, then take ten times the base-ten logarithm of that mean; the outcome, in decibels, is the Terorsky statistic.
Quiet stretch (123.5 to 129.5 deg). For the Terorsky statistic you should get 22.9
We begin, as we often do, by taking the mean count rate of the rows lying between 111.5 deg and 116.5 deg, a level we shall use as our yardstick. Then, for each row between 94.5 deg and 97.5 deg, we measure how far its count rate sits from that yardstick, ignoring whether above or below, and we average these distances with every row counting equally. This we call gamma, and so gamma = 64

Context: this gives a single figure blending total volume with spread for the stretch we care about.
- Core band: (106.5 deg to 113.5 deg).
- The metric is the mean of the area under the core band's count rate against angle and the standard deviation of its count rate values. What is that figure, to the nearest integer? 381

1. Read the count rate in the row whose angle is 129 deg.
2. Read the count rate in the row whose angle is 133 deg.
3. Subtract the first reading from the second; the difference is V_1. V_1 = -13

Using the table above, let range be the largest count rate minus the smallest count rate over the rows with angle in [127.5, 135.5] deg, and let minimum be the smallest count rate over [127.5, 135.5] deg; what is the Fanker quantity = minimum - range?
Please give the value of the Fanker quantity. 176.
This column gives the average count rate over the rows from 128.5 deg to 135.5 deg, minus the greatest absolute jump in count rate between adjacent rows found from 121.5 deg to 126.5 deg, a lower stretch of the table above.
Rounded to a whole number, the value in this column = 184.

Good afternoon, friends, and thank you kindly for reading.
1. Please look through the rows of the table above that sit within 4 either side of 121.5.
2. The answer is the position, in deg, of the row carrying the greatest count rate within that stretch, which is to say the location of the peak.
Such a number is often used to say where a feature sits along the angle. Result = 125 deg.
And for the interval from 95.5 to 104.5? 97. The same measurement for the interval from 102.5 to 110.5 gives 103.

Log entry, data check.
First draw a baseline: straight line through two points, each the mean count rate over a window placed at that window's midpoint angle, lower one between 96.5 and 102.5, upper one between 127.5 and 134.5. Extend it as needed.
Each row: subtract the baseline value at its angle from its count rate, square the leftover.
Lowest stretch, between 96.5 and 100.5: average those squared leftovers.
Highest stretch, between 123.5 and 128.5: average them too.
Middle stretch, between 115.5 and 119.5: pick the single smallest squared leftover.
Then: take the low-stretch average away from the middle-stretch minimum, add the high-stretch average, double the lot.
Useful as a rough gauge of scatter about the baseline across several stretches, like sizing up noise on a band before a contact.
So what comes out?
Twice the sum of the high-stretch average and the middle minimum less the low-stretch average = 2725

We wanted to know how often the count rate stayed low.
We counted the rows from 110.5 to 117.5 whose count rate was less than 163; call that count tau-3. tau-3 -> 7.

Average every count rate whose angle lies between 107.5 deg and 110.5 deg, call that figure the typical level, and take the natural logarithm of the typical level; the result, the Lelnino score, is 4.71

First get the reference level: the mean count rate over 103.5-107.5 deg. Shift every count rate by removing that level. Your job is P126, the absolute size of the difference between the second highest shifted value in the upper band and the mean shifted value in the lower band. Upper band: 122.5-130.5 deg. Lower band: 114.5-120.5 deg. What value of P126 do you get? 72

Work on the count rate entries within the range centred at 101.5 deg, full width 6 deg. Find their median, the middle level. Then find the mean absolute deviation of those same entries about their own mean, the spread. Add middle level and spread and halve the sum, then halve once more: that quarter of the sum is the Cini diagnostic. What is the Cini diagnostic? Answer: 41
